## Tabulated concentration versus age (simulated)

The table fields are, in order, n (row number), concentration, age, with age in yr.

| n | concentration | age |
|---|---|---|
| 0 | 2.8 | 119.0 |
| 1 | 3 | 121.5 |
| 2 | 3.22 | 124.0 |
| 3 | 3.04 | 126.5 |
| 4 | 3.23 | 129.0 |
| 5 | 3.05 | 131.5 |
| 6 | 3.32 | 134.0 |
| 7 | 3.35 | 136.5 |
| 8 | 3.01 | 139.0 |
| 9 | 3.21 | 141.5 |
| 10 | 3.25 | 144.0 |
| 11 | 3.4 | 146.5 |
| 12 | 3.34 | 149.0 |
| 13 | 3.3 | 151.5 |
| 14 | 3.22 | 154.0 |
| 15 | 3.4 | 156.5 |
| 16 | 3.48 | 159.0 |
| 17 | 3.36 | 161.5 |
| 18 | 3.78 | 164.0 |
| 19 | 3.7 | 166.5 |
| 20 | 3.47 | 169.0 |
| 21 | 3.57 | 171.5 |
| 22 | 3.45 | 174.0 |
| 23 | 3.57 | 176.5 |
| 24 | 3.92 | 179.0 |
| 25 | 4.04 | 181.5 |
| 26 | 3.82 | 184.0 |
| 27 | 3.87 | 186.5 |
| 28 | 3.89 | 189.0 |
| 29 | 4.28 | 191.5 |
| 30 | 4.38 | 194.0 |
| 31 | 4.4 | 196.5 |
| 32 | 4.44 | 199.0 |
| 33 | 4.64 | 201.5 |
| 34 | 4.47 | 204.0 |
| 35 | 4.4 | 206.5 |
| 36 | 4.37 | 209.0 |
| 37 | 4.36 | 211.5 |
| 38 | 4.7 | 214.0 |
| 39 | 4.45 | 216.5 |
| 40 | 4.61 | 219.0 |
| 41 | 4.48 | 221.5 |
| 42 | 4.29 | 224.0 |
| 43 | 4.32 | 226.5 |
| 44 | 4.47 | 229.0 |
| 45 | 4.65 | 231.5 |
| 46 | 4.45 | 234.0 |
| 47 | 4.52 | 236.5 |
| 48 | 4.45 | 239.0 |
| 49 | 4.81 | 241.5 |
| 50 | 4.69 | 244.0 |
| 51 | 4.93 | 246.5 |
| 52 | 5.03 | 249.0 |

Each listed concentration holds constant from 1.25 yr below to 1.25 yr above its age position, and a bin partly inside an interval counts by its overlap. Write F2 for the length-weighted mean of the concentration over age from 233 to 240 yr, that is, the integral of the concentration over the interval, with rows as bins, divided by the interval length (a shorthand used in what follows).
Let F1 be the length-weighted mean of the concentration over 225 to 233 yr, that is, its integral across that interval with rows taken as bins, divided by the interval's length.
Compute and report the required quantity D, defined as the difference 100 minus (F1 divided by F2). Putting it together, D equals 99.0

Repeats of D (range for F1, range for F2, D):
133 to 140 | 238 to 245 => 99.3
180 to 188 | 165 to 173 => 98.9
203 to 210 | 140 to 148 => 98.7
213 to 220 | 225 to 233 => 99.0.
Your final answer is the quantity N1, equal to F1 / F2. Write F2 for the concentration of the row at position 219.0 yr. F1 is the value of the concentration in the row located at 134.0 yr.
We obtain 0.72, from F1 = 3.32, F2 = 4.61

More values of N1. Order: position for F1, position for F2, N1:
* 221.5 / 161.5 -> 1.33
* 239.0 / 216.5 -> 1.00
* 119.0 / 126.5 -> 0.92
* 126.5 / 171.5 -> 0.85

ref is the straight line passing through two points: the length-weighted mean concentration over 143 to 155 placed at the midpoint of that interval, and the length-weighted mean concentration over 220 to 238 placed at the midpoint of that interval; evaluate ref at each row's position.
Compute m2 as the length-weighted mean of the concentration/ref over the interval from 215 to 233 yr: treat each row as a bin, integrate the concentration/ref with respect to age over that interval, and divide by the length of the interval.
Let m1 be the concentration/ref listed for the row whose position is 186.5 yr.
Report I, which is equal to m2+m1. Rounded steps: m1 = 1.01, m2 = 1.02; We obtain 2.03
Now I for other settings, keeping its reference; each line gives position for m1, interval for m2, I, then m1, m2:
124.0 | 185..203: 2.17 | 1.09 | 1.08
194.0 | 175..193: 2.14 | 1.11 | 1.03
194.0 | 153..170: 2.11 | 1.11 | 1.00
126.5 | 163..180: 2.02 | 1.02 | 1.00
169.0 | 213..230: 1.99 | 0.97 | 1.03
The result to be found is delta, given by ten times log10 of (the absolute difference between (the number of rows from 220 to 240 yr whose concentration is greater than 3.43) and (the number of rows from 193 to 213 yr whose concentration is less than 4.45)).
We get 3.0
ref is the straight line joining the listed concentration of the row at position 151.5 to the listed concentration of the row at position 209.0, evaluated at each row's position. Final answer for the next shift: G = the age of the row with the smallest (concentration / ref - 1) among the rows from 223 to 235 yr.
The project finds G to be 226.5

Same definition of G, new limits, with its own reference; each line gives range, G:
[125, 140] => 139.0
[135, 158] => 154.0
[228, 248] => 239.0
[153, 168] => 154.0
